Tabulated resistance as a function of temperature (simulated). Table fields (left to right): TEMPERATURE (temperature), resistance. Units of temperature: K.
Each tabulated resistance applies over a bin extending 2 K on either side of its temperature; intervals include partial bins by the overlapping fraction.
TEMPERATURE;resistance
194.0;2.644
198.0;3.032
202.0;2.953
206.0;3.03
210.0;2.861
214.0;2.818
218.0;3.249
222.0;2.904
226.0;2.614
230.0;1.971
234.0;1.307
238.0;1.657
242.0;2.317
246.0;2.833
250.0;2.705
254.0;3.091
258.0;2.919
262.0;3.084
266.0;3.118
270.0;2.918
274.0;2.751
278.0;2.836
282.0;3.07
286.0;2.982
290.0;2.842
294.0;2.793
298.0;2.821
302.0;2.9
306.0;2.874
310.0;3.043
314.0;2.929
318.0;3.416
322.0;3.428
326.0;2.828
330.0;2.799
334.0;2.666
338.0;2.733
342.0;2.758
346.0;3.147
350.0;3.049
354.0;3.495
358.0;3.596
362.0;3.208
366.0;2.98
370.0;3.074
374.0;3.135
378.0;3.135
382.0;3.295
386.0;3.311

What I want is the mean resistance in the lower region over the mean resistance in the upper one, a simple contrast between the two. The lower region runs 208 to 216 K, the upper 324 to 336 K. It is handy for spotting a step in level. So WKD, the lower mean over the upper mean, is 1.03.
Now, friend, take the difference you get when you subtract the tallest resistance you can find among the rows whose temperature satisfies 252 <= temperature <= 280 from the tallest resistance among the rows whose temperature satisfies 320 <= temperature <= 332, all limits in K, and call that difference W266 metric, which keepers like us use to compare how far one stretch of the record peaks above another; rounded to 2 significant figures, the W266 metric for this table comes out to 0.31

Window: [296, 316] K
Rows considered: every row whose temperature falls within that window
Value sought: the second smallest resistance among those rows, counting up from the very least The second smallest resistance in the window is 2.874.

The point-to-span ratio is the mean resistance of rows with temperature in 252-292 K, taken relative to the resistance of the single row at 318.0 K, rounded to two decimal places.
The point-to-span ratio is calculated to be 0.87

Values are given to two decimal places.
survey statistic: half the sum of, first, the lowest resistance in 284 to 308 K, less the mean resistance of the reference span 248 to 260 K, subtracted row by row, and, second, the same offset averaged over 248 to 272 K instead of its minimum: -0.02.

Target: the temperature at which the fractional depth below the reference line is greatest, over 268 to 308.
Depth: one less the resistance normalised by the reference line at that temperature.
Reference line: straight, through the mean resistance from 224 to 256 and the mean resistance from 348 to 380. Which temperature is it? 306.0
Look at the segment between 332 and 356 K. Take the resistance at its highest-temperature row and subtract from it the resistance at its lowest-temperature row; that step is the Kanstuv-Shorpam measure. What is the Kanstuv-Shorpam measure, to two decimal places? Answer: 0.83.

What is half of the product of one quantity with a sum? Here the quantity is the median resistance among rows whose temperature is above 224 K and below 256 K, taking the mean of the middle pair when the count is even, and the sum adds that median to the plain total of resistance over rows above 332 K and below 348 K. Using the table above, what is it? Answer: 17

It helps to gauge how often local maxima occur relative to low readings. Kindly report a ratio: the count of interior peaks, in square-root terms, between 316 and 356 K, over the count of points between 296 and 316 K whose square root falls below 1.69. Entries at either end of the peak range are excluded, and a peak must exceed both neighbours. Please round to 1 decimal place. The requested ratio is 2.0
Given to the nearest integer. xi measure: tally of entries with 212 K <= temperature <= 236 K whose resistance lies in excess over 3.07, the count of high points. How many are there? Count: 1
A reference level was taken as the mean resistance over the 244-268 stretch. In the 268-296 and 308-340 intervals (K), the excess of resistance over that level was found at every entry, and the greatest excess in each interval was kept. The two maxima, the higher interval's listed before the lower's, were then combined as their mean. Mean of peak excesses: 0.29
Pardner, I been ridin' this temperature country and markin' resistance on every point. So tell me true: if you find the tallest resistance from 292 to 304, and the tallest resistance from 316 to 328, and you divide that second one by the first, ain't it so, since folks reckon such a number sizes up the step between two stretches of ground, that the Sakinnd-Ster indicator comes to 1.18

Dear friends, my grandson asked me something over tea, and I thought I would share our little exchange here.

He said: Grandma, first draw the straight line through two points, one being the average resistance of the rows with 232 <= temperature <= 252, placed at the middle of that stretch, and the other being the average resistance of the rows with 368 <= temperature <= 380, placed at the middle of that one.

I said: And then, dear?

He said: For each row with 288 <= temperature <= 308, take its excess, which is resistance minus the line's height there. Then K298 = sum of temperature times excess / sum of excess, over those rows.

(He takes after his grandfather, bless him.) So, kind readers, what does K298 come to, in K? 297.7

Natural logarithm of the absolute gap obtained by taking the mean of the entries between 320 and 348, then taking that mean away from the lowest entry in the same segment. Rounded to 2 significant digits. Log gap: -1.4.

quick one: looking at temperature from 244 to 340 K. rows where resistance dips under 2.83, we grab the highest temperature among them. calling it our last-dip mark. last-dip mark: 338.0 K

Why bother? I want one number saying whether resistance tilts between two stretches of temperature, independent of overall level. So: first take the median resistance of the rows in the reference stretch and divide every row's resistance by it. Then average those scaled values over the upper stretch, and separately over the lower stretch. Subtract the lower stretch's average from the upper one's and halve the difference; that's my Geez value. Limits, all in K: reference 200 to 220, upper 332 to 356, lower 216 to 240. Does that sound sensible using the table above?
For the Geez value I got 0.12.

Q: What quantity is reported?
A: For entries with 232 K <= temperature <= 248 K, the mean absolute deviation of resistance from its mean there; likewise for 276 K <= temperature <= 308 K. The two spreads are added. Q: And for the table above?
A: 0.6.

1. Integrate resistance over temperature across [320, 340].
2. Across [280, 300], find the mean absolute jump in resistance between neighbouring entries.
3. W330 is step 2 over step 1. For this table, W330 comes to 0.0013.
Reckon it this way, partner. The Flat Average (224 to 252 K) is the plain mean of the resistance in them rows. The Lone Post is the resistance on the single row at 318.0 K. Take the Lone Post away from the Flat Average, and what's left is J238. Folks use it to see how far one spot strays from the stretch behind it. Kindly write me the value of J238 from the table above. -1.2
